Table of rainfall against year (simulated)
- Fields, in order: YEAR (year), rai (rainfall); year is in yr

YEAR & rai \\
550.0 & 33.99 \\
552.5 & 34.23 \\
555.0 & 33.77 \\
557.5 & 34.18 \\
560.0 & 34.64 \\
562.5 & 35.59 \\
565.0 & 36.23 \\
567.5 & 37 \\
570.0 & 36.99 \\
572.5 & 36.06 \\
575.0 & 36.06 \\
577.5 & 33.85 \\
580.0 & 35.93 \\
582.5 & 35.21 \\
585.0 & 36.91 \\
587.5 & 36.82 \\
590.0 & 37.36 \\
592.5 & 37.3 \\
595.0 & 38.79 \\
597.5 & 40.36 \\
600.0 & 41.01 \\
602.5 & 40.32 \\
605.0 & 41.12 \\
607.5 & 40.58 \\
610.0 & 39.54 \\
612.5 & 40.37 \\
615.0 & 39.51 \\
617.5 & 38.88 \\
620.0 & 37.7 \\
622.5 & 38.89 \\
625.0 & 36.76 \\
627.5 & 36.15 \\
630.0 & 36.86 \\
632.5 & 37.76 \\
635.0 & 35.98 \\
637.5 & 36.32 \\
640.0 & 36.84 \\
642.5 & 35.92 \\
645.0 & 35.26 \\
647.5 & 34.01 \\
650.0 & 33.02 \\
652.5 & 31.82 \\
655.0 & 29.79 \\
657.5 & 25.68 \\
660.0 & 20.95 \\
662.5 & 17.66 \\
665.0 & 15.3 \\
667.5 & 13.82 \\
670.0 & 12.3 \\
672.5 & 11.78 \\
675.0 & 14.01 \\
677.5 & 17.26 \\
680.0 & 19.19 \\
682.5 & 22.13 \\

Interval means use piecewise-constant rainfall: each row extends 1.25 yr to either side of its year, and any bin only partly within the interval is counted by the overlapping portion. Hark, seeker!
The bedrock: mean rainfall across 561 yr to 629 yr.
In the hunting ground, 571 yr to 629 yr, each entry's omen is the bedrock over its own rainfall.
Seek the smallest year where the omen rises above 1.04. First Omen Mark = 572.5 yr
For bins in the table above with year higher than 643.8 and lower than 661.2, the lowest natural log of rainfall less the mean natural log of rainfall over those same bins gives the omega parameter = -0.348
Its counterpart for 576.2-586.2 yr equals -0.046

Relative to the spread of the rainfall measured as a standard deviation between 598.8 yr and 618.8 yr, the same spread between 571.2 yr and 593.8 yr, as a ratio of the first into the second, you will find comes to 1.4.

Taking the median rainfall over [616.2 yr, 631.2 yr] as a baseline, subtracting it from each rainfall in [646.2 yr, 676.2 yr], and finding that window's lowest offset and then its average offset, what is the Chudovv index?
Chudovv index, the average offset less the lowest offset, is 9.9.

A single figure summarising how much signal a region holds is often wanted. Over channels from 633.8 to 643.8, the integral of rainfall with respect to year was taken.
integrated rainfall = 363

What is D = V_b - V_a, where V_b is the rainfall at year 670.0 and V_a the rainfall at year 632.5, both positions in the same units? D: -25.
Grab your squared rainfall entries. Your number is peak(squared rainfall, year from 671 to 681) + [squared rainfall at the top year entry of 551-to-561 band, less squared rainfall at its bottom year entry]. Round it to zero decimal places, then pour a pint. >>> 396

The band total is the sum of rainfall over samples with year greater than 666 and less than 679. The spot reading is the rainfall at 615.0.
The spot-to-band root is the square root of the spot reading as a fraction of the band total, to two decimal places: 0.76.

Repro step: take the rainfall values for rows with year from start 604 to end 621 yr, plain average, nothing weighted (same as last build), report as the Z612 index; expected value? 39.7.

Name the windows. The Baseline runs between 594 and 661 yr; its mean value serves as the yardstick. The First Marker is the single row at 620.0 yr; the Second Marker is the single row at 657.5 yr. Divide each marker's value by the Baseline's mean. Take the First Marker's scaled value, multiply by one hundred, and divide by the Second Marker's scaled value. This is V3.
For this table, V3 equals 147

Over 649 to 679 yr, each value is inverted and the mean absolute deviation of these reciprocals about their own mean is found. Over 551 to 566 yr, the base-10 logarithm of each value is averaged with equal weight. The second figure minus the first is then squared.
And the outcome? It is 2.32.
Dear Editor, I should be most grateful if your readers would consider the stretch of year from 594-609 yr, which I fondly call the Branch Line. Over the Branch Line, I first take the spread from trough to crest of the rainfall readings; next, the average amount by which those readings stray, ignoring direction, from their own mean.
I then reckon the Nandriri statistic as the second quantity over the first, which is 0.23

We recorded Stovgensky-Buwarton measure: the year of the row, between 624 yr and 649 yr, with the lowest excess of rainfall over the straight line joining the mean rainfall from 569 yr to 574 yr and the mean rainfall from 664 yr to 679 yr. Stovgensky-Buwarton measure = 627.5 yr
